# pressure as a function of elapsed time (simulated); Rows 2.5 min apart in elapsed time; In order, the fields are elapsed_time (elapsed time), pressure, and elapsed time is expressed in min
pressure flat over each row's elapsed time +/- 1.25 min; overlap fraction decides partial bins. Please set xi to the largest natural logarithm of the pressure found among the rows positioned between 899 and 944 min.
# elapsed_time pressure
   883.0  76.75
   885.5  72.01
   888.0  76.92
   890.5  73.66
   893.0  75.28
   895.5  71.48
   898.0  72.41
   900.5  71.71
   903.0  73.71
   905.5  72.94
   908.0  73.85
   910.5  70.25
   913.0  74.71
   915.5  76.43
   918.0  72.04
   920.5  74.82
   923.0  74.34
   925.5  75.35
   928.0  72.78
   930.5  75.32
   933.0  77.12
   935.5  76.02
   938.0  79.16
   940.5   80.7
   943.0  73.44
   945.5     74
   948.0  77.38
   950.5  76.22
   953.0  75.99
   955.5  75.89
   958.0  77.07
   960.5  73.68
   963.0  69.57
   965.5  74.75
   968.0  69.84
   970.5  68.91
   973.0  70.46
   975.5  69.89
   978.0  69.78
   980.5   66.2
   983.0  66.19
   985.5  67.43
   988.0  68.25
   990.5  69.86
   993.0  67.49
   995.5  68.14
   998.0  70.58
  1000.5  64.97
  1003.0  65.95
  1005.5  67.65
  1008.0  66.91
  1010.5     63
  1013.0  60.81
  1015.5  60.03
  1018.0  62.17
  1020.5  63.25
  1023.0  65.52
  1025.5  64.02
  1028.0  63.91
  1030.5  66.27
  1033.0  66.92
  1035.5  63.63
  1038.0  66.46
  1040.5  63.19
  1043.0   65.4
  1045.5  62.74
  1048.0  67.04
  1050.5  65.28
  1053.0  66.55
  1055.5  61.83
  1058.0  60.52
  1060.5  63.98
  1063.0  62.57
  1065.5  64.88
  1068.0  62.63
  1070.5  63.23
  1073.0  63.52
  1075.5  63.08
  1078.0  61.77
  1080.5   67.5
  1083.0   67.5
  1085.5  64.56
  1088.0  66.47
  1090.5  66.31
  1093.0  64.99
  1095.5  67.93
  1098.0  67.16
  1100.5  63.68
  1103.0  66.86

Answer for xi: 4.39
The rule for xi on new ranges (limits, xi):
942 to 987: 4.35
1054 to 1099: 4.22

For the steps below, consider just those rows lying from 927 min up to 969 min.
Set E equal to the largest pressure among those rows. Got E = 80.7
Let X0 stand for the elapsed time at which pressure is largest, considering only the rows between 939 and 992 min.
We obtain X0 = 940.5 min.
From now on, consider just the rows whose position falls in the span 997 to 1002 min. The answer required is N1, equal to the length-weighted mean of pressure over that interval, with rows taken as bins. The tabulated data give 68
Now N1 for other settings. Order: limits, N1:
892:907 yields 73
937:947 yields 77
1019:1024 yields 64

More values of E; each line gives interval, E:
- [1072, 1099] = 67.93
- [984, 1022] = 70.58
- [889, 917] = 76.43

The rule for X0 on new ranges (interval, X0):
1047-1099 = 1095.5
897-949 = 940.5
